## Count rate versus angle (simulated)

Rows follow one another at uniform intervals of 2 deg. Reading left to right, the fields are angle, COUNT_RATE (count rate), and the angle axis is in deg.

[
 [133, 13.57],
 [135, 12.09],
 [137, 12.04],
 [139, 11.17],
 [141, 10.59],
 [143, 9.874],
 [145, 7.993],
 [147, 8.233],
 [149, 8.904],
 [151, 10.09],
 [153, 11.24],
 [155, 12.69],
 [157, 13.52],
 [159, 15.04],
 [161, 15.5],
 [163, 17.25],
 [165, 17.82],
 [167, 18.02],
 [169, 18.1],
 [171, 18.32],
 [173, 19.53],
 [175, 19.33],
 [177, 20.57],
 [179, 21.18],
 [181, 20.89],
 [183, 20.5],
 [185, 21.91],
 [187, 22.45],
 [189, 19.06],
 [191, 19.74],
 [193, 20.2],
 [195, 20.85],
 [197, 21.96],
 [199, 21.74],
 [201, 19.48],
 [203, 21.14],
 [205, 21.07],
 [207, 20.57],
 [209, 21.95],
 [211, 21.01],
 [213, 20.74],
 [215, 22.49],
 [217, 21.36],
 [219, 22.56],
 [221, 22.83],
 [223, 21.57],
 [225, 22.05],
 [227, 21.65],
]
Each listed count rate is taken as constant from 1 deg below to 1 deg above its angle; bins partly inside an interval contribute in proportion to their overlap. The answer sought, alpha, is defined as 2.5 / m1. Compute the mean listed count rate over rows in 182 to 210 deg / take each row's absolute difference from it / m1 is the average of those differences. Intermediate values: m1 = 0.8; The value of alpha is 3.0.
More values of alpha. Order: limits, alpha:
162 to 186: 1.9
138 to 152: 2.5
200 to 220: 3.7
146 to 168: 0.8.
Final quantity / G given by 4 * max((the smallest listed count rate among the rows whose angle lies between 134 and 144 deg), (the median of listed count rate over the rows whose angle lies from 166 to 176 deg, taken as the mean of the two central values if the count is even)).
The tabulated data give 73.3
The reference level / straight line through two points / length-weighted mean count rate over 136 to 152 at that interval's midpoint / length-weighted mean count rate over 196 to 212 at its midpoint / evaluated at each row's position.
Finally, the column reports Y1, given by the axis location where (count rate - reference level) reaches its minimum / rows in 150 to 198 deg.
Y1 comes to 151 deg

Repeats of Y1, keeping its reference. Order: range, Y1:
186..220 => 217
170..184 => 183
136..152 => 147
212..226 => 223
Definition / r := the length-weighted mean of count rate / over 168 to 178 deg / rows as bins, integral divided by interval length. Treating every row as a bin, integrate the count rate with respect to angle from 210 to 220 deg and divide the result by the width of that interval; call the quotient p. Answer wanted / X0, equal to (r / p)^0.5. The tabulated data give 0.94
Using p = 21.6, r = 19.2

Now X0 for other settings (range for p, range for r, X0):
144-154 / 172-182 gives 1.48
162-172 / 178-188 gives 1.09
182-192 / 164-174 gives 0.94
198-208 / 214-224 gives 1.03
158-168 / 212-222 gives 1.15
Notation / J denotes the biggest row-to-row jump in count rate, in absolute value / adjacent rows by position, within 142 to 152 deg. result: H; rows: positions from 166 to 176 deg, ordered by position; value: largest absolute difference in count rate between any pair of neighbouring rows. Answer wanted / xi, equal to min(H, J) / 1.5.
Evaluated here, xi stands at 0.81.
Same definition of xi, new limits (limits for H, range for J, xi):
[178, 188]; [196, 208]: 0.94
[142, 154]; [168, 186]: 0.94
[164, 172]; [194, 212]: 0.15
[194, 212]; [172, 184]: 0.83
